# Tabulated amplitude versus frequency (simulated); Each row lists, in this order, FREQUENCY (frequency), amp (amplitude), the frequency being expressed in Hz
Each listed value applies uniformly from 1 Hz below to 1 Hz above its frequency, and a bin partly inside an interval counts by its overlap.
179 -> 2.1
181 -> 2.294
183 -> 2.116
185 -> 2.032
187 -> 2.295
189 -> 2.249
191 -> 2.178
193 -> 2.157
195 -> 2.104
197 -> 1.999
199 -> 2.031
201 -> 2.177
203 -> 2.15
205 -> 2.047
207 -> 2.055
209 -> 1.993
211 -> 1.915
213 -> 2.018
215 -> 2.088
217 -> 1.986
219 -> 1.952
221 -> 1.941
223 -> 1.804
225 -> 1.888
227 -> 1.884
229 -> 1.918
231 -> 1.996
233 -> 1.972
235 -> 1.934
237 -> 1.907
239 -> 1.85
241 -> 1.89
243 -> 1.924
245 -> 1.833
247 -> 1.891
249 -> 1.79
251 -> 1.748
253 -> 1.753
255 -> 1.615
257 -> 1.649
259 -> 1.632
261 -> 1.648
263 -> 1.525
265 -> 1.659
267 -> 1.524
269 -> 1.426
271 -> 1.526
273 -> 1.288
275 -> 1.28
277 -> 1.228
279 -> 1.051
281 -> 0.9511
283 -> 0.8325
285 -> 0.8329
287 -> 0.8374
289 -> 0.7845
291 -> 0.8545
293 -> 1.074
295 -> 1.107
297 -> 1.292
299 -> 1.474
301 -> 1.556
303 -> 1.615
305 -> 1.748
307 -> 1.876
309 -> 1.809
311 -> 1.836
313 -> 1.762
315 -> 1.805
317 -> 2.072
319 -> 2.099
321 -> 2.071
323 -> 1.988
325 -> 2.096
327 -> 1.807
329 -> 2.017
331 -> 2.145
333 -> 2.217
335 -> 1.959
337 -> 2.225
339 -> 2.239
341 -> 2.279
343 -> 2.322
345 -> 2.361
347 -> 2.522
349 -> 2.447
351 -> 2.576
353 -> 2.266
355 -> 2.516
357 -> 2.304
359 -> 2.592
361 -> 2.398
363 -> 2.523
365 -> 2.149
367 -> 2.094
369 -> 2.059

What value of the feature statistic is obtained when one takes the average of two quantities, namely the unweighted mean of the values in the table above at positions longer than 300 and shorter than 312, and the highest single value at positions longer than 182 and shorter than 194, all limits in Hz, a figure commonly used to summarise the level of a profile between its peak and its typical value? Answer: 2.02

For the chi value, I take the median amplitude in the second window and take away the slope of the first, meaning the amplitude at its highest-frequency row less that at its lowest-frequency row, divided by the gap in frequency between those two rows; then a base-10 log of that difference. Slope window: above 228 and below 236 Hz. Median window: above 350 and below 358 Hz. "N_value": 0.38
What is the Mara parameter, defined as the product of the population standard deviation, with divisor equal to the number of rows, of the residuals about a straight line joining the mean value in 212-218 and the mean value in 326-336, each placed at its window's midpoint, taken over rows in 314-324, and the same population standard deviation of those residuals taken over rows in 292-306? 0.026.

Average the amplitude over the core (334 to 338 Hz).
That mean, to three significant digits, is 2.09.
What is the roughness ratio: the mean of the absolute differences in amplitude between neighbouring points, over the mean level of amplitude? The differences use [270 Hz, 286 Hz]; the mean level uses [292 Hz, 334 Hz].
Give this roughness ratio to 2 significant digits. 0.056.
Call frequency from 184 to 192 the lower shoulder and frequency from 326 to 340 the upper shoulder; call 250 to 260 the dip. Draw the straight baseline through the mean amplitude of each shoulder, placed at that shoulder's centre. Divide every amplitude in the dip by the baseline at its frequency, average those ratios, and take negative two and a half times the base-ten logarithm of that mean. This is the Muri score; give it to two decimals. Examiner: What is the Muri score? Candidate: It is 0.26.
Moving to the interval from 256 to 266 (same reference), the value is 0.30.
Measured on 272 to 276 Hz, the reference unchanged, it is 0.55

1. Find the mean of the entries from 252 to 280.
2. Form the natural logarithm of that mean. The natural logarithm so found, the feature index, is 0.40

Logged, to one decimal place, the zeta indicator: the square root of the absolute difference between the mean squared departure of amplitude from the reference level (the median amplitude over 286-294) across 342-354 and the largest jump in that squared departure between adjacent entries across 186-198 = 1.5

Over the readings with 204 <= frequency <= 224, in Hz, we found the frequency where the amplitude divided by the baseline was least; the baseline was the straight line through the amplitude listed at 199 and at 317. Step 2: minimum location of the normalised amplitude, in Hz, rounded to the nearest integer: 223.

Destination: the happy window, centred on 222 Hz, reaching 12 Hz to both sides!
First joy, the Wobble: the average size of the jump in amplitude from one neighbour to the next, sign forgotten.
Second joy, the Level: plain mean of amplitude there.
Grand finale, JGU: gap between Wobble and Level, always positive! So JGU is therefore 1.9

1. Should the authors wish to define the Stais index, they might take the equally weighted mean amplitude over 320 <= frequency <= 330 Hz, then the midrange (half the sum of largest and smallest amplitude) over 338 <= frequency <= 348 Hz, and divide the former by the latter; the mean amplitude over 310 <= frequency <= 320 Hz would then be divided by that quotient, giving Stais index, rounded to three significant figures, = 2.28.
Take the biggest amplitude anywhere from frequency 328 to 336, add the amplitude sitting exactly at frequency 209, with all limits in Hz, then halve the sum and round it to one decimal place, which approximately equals 2.1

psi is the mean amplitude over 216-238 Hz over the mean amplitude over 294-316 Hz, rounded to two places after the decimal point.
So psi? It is 1.18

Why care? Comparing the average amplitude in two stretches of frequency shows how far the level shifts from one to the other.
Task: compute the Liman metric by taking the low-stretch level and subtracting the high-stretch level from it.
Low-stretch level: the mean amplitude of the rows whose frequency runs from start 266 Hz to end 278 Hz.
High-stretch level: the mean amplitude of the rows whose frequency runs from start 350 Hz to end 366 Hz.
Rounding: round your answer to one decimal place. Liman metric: -1.0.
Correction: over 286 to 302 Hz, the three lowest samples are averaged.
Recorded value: 0.8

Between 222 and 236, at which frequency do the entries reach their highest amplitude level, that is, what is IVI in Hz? 231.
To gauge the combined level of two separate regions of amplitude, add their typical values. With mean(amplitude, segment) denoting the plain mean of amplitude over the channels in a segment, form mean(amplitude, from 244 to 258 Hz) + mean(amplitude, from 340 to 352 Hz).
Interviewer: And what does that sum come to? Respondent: 4.2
